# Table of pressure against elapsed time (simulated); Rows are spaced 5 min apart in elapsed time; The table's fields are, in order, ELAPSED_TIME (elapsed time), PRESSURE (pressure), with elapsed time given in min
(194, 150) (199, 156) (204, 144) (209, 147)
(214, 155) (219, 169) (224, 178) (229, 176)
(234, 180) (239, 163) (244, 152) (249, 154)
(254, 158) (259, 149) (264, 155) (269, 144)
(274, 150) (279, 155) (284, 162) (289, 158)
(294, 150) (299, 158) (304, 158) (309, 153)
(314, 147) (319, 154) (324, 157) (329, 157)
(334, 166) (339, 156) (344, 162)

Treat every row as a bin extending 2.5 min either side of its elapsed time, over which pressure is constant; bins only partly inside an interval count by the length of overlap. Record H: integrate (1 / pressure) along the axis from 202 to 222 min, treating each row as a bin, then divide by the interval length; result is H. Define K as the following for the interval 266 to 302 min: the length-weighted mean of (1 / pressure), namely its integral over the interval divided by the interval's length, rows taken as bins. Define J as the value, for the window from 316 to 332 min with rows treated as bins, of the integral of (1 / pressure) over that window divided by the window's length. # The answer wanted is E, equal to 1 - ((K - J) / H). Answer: 0.985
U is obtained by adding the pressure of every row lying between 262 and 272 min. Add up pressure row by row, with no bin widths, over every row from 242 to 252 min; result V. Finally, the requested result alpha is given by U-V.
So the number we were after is -7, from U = 299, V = 306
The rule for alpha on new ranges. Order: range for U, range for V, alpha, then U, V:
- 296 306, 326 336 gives -7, 316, 323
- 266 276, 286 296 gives -14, 294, 308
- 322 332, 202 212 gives 23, 314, 291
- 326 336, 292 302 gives 15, 323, 308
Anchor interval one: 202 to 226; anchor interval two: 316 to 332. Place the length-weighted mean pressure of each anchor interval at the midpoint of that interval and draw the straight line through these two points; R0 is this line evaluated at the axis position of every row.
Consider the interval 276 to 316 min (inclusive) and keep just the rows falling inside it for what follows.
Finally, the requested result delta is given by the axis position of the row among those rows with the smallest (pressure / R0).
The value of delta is 314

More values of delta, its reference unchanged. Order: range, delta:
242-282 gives 269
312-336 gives 314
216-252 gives 244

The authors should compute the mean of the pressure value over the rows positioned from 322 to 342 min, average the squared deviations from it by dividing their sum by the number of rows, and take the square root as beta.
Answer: 4.1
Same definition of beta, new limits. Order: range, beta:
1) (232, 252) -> 11.1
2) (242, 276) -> 4.2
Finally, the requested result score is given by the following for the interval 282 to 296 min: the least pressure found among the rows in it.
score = 150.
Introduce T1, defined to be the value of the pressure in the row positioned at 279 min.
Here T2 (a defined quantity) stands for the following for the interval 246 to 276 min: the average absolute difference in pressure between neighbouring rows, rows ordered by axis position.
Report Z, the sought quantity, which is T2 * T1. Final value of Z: 1116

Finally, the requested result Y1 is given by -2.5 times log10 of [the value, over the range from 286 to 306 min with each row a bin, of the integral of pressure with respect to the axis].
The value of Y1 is -8.736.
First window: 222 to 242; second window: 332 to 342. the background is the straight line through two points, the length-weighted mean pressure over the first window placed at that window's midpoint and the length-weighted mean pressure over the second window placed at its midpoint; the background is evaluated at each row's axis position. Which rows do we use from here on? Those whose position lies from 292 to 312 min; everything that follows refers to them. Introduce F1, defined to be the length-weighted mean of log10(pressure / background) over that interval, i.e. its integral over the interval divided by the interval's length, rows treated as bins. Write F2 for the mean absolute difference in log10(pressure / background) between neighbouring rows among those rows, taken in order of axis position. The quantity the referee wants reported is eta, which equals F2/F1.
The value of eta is -0.45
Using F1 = -0.028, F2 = 0.013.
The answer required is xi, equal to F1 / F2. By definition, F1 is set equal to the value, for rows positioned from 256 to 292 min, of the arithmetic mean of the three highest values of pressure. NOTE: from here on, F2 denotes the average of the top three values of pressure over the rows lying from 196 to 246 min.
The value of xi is 0.89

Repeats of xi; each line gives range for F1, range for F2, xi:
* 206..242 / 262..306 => 1.12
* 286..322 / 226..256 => 0.91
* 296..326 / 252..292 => 0.99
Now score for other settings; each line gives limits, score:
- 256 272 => 144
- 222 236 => 176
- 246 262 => 149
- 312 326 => 147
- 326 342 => 156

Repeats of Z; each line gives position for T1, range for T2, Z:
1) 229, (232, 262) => 1514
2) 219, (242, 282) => 1038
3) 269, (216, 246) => 1238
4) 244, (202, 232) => 1094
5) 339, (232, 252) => 1560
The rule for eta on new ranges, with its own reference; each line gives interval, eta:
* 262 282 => -0.46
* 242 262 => -0.31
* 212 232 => -1.78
